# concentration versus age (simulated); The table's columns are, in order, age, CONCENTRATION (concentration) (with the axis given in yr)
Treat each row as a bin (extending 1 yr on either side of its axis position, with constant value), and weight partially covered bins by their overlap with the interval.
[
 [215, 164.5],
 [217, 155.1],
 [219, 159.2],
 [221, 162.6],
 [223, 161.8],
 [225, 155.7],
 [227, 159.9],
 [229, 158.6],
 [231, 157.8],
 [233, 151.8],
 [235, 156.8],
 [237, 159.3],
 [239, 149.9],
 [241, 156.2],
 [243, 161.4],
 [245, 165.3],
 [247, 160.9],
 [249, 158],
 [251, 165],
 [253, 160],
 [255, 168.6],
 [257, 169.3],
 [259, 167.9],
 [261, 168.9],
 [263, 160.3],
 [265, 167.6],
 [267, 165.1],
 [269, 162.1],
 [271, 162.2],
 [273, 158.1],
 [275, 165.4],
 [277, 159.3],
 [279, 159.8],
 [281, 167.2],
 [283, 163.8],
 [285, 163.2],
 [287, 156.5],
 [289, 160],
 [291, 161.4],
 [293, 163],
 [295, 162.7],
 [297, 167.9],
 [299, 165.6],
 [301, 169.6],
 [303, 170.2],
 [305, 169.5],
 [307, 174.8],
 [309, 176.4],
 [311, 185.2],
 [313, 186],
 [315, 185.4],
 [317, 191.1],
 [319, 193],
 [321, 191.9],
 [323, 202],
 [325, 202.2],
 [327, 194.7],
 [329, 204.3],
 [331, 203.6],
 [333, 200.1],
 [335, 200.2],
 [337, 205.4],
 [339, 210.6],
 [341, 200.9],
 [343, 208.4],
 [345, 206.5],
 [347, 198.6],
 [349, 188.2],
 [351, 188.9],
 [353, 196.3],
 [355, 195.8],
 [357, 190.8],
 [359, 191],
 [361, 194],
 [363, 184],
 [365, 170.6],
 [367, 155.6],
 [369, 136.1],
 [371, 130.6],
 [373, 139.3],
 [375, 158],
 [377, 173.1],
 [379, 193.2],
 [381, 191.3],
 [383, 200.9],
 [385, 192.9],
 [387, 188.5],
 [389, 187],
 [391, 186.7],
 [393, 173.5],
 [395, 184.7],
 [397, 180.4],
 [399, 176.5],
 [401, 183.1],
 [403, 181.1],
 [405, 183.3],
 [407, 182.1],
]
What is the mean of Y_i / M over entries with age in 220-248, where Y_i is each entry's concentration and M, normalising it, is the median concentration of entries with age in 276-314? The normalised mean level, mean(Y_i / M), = 0.96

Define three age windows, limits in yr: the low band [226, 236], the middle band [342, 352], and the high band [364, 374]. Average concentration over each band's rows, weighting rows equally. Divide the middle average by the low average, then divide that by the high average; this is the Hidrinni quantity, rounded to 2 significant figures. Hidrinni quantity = 0.0086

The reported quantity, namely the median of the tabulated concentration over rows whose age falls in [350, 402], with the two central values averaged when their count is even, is 186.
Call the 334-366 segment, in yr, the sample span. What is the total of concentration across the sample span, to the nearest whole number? 3130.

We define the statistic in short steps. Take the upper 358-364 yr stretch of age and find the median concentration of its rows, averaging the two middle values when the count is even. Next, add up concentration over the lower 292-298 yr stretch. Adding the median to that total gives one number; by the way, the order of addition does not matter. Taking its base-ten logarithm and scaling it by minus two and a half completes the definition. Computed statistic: -7.09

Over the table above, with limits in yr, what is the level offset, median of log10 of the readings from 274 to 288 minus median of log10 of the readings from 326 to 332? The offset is -0.10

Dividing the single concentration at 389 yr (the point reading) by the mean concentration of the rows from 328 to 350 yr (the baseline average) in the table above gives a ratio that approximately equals 0.92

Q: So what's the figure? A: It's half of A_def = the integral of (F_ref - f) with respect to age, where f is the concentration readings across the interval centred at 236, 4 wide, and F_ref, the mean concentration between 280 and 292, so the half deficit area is 8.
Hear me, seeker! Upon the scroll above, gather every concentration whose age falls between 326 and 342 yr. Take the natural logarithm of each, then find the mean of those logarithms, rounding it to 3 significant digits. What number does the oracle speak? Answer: 5.31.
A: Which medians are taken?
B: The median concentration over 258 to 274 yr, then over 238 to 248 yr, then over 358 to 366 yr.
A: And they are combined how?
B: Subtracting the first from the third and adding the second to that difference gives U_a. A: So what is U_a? 185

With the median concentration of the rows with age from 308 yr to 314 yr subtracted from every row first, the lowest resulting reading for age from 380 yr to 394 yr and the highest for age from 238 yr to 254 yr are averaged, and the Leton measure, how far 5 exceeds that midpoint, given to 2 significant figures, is 21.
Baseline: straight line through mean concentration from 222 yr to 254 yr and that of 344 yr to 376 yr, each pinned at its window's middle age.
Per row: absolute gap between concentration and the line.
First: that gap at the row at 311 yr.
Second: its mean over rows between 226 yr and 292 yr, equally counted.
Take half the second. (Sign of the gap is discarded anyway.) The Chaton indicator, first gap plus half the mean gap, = 17.7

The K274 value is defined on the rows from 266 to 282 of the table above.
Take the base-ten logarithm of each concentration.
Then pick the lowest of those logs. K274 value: 2.20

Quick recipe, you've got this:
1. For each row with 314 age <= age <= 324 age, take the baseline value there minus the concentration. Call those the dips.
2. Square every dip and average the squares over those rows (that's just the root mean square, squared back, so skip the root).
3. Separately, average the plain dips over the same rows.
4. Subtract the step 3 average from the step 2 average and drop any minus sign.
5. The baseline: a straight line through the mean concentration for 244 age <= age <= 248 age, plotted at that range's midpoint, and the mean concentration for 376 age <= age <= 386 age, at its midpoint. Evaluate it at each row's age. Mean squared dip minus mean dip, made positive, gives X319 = 260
